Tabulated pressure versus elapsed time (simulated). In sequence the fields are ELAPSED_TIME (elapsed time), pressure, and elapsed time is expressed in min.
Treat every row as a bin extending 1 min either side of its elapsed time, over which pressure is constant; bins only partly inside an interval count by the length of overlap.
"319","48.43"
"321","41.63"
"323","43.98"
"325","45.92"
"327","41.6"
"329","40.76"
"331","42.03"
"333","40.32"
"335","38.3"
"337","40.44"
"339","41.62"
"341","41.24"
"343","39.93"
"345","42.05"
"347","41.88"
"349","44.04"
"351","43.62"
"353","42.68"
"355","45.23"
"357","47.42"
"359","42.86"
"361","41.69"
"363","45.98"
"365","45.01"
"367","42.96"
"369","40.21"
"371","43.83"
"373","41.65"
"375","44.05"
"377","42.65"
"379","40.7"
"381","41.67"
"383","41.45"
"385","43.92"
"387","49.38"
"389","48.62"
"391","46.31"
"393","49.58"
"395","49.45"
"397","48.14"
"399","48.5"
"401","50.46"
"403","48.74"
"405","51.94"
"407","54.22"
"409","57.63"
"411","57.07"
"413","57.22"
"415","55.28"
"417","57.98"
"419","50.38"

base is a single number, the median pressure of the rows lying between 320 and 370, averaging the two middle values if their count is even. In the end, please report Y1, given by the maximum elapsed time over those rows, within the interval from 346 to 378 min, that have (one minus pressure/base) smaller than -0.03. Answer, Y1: 375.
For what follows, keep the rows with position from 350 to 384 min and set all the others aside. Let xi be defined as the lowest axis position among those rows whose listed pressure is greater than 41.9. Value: 351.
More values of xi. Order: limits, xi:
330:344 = 331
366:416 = 367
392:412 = 393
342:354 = 345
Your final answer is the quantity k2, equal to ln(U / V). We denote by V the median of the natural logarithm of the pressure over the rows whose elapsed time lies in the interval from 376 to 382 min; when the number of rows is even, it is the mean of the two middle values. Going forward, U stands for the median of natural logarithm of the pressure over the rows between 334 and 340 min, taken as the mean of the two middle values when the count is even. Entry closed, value -0.008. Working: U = 3.70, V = 3.73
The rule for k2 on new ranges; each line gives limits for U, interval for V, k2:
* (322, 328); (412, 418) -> -0.067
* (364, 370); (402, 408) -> -0.049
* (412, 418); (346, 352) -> 0.069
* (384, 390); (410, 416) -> -0.040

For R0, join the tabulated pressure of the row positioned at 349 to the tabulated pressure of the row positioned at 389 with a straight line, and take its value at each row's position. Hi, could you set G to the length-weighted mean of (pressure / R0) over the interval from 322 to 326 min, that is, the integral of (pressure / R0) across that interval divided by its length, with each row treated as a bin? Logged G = 1.09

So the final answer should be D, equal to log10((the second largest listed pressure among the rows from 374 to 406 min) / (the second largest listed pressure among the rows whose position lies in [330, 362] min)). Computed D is 0.05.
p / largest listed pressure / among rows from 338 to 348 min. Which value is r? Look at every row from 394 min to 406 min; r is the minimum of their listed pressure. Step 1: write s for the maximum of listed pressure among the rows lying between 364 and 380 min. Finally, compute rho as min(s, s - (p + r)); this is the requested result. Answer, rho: -45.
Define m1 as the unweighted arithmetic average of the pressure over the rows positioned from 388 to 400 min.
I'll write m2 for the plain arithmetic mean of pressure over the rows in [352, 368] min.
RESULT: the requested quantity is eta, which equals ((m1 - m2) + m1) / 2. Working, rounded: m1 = 48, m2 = 44.2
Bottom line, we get 26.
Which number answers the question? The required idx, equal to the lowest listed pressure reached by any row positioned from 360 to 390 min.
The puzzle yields 40.21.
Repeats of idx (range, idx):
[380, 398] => 41.45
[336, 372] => 39.93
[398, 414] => 48.5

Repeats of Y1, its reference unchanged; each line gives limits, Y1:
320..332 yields 325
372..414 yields 413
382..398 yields 397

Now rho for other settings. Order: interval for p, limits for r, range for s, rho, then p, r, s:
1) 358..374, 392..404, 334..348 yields -52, 45.98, 48.14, 42.05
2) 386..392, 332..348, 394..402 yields -37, 49.38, 38.3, 50.46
